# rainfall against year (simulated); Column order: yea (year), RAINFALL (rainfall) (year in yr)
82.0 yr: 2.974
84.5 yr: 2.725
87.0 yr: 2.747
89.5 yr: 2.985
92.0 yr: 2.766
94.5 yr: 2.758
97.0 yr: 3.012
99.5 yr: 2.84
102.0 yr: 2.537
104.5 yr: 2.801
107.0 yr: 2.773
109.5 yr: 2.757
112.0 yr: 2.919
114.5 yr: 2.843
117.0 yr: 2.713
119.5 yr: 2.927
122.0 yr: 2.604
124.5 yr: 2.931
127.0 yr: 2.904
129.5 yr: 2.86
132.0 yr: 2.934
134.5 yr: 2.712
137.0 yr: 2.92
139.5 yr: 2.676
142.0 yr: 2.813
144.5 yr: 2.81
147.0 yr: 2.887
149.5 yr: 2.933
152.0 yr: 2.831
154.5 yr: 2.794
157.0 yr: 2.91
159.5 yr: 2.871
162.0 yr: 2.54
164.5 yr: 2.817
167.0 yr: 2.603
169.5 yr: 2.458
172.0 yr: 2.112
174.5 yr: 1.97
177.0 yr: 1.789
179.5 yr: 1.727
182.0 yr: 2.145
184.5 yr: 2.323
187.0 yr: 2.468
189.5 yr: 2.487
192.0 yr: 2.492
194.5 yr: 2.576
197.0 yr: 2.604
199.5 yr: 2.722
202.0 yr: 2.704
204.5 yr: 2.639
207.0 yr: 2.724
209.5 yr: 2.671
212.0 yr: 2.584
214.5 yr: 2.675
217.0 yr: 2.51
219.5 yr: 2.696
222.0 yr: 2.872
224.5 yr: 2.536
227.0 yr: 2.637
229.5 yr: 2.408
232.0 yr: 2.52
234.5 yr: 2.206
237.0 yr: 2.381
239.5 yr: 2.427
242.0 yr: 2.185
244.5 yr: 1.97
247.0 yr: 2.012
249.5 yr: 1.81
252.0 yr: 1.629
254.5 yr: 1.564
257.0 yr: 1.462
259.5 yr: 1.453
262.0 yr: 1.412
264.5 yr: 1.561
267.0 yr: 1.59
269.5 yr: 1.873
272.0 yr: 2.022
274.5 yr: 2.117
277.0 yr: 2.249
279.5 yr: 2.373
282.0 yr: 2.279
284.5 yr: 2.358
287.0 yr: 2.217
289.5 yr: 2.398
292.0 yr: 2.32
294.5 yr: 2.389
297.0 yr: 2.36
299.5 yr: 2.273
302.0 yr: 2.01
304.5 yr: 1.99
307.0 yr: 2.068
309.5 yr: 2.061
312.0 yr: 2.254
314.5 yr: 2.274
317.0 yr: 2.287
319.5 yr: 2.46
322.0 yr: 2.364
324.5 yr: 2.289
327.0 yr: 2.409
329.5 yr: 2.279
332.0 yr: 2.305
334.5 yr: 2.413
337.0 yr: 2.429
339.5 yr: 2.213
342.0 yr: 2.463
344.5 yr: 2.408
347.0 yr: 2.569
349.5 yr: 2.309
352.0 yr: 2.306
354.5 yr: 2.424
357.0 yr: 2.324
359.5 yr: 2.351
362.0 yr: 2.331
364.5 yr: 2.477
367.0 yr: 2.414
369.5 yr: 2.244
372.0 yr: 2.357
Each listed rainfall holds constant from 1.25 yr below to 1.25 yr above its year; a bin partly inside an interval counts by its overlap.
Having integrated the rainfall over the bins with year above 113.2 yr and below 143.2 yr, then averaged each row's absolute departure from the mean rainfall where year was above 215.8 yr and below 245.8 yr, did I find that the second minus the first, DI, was -84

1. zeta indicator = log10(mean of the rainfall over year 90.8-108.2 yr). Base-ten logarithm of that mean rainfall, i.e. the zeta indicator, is 0.44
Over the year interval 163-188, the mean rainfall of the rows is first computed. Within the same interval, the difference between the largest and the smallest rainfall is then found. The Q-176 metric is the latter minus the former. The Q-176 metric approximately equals -1.15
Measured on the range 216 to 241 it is -1.85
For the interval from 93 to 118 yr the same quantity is -2.32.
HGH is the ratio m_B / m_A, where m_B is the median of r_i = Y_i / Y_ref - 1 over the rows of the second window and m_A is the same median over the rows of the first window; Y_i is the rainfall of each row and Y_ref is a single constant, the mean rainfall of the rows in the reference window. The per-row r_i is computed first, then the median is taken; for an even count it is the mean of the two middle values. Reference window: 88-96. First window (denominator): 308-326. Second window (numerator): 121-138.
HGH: -0.12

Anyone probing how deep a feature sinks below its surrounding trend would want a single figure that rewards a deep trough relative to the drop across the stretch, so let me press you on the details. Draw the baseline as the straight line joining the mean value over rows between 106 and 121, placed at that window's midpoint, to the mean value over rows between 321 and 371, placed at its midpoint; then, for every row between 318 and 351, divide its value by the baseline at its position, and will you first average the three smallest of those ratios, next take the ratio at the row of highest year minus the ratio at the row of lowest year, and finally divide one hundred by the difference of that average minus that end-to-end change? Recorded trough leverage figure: 101.8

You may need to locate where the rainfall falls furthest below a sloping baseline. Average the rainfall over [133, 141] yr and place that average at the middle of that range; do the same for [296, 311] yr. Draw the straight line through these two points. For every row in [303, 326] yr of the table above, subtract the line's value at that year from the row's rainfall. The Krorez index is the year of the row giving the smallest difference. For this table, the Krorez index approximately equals 304.5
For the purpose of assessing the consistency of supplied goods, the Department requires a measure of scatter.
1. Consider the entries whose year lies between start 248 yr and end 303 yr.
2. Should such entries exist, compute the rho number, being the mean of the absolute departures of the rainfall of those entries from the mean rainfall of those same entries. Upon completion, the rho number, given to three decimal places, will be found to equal 0.321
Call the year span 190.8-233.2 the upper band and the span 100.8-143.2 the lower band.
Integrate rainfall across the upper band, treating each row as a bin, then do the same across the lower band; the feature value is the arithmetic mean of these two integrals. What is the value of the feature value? 115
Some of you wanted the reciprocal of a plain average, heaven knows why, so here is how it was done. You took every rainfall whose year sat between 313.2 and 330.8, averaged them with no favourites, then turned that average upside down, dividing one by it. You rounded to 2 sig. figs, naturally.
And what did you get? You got 0.43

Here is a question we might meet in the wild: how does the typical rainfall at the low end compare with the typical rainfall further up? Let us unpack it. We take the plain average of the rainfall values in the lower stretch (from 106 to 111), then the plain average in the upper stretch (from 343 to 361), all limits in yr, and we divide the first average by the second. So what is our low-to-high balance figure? 1.16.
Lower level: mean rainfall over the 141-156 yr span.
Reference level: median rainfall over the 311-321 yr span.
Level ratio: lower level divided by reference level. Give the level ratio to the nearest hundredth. 1.25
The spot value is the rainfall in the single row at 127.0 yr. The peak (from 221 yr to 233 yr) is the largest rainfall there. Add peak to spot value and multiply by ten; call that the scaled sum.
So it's 58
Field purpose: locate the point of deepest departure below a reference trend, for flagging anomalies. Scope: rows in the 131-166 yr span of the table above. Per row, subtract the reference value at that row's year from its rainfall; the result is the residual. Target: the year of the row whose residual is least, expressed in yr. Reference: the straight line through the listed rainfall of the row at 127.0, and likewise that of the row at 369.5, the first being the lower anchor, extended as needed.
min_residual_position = 162.0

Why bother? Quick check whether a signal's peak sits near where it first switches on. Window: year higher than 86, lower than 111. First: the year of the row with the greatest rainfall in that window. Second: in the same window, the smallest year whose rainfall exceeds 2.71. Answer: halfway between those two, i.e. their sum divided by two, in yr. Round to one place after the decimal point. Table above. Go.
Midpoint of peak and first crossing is 92.0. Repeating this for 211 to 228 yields 222.0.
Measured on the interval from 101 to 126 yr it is 114.5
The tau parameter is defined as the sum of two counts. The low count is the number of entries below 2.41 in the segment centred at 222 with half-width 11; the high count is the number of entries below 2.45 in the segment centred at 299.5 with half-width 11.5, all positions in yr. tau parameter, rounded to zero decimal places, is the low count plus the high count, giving 10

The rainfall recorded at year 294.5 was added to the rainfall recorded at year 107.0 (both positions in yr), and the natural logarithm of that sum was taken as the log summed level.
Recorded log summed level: 1.64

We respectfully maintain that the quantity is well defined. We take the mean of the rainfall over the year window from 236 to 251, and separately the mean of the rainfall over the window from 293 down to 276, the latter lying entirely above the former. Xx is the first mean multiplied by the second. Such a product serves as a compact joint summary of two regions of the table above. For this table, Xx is 4.9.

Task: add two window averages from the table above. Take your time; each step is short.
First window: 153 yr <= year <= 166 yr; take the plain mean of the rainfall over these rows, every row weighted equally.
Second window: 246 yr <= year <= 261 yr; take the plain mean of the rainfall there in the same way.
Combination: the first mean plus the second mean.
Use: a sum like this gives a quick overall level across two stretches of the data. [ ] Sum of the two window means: 4.4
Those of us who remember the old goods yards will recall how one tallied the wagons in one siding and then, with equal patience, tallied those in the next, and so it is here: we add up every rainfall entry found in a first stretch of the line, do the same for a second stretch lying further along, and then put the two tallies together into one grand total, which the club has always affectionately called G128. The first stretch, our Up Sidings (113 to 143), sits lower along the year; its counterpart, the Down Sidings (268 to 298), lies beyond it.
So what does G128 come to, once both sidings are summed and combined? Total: 61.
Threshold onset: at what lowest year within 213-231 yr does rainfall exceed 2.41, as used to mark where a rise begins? 214.5 yr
